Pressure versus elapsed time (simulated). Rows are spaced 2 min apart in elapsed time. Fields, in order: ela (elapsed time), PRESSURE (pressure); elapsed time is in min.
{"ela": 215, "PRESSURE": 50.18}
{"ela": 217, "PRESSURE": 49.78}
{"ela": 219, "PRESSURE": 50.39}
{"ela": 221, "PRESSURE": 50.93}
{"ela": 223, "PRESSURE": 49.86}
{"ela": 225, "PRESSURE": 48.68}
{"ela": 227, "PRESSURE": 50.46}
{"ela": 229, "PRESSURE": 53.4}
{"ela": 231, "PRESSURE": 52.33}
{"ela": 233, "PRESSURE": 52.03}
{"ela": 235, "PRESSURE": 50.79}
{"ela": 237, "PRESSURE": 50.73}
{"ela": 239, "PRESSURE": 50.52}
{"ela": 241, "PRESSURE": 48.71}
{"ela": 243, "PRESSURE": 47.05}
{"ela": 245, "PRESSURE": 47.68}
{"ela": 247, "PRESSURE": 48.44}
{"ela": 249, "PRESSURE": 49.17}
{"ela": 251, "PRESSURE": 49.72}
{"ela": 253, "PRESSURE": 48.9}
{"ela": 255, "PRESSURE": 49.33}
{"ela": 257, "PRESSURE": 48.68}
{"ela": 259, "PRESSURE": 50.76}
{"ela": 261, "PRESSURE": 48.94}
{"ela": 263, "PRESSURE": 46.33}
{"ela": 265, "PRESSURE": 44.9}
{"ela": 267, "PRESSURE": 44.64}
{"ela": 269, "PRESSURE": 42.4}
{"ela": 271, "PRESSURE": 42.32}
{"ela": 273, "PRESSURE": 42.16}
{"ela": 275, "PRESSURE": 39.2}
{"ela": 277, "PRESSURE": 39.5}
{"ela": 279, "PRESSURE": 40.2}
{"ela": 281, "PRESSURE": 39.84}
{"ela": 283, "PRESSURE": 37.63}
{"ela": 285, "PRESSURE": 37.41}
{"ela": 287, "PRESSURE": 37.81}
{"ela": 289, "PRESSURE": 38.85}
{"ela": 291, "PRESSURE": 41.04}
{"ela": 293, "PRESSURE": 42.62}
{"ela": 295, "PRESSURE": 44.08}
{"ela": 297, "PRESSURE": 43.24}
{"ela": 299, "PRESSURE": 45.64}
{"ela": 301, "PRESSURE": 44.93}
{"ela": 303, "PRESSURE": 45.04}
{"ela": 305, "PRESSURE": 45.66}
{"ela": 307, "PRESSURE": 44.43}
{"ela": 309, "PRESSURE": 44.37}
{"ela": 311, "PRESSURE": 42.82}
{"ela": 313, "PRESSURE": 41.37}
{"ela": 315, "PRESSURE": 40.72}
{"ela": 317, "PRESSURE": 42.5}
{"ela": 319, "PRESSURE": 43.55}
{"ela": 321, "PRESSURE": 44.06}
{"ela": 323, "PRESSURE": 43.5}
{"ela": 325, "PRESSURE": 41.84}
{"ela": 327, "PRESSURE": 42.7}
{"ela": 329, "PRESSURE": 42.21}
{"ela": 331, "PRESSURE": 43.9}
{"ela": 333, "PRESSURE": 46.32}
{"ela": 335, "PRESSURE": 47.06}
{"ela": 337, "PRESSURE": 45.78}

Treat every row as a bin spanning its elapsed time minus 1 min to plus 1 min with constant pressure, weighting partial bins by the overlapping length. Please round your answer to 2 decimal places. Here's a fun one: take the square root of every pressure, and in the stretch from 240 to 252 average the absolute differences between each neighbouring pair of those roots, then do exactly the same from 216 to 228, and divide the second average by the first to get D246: 1.18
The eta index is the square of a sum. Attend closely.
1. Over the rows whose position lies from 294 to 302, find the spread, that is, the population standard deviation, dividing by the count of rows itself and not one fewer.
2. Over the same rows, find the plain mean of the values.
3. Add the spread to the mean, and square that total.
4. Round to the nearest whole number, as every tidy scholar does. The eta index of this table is 2059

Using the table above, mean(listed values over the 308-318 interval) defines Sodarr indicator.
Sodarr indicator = 42.4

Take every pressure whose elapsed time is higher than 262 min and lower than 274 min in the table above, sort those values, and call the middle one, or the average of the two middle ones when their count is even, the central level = 43.5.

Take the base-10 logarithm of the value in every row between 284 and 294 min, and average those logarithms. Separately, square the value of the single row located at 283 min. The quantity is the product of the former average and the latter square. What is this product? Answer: 2261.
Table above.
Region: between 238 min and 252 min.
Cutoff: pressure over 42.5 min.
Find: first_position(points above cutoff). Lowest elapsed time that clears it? 239 min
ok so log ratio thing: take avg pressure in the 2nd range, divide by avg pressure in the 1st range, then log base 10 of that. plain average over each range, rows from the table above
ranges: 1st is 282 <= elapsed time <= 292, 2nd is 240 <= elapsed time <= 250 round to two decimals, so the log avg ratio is 0.10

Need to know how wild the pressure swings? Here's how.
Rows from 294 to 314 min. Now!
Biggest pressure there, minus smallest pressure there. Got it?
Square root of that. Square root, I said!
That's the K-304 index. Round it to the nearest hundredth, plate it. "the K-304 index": 2.07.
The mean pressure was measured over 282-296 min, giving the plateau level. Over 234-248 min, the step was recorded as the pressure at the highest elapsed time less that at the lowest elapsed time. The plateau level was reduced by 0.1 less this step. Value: 37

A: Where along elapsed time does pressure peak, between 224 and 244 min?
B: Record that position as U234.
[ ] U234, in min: 229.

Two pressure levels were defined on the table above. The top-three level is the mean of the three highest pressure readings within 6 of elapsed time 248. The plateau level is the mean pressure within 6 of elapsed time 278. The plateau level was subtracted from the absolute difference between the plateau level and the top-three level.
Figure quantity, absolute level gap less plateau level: -30.2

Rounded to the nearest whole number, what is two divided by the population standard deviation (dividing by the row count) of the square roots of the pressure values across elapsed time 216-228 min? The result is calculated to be 40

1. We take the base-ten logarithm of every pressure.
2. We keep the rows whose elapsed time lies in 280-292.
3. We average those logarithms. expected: 1.59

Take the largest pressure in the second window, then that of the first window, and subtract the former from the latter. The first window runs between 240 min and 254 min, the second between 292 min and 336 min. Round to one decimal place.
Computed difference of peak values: 2.7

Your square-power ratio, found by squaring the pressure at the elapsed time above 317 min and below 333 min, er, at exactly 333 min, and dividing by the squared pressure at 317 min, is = 1.19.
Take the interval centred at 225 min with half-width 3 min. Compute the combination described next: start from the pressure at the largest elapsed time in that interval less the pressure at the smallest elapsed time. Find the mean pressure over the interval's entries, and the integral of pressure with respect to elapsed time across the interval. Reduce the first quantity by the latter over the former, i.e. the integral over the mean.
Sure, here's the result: -5.4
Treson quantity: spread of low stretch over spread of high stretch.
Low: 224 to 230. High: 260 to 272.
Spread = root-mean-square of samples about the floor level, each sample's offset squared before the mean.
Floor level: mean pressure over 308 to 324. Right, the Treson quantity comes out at 2.7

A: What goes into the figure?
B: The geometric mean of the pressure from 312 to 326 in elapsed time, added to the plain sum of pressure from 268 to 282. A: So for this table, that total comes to 328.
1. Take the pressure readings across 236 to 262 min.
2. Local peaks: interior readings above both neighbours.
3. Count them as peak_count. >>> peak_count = 3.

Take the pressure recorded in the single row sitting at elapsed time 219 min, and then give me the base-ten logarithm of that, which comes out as 1.70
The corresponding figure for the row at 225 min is 1.69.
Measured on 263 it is 1.67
